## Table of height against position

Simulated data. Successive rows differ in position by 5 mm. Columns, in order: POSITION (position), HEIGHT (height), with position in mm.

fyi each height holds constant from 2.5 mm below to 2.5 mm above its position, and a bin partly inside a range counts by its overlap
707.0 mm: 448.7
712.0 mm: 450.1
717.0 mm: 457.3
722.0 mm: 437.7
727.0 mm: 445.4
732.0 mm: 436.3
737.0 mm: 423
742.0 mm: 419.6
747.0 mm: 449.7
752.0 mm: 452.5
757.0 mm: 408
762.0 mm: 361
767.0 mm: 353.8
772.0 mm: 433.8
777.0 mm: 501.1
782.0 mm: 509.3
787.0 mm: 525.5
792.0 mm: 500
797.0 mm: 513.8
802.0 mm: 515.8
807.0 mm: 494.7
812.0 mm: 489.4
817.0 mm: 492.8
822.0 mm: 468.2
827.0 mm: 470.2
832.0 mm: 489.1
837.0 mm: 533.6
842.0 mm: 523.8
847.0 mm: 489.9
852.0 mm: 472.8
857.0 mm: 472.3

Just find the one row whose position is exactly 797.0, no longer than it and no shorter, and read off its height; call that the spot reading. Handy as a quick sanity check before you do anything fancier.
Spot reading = 513.8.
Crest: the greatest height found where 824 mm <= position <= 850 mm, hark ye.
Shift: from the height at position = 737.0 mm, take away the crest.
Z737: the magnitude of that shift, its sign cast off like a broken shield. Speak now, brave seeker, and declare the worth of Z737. 111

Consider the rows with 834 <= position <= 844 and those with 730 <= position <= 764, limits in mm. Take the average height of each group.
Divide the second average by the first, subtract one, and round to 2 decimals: -0.20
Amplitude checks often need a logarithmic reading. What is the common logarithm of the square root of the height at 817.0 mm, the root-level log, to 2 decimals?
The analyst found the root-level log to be 1.35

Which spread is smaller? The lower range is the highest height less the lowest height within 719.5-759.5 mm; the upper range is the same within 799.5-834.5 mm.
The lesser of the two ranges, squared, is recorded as 1980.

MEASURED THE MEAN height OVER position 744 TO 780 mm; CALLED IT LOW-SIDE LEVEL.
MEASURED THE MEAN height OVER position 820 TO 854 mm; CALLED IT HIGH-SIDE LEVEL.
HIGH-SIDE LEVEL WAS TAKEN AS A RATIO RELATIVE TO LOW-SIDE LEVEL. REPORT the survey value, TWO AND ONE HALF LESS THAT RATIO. 1.34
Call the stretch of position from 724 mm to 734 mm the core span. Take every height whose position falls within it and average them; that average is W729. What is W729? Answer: 441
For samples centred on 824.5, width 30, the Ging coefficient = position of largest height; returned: 837.0 mm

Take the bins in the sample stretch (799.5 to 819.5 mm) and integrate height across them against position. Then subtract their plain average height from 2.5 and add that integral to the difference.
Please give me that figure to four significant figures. 9468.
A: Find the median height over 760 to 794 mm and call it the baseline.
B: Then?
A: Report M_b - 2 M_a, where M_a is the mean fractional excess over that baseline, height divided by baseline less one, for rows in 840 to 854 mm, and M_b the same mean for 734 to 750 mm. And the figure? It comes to -0.12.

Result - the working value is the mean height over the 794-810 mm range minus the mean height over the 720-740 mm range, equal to 72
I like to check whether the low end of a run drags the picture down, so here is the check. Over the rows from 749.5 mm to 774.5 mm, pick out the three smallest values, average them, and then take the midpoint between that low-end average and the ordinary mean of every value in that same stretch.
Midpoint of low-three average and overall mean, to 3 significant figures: 388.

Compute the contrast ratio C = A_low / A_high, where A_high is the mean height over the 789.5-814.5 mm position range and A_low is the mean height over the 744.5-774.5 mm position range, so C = 0.82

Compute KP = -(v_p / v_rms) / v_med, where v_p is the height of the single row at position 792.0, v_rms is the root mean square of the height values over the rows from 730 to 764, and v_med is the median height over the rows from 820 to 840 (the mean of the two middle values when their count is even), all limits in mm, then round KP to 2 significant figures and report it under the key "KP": -0.0025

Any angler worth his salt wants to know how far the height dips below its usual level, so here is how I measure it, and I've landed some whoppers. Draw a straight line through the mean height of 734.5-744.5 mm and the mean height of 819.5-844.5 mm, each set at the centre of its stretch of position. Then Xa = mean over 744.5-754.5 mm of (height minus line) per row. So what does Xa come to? 22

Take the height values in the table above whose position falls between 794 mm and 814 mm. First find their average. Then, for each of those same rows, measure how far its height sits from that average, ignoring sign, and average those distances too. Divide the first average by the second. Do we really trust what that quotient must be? 44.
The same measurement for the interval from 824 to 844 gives 21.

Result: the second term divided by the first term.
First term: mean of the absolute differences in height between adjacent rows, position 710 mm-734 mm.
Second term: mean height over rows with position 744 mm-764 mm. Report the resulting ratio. 38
